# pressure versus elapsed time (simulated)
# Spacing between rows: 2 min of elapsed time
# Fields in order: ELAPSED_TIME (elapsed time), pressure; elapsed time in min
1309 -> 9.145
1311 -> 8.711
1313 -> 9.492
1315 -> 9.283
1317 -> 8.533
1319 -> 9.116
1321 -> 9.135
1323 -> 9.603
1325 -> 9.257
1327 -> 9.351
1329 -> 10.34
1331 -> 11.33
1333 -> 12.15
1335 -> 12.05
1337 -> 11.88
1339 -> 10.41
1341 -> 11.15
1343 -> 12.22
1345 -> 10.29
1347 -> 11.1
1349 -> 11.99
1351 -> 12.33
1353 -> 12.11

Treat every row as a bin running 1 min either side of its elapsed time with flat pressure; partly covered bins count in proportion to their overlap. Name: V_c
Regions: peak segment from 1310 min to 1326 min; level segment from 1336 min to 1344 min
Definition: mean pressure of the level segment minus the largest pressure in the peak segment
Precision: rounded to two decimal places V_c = 1.81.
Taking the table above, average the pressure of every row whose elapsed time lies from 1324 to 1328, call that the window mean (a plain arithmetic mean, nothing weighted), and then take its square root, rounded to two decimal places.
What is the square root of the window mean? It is 3.05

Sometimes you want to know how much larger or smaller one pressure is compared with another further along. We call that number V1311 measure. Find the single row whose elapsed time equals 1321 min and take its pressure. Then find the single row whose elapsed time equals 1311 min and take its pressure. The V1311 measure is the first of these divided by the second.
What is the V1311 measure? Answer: 1.05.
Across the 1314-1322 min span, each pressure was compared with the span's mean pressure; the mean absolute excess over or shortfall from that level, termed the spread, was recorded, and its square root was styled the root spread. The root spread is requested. 0.49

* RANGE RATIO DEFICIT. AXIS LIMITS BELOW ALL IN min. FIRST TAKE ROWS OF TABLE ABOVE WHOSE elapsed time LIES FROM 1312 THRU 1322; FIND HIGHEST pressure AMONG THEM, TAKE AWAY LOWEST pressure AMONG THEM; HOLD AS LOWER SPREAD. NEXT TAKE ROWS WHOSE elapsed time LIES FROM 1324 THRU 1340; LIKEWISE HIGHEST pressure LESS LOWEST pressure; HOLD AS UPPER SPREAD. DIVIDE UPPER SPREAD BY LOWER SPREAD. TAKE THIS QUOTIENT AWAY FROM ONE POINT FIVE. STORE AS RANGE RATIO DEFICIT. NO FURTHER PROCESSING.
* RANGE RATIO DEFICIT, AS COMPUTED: -1.5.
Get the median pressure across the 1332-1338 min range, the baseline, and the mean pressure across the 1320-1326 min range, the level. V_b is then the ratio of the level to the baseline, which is 0.77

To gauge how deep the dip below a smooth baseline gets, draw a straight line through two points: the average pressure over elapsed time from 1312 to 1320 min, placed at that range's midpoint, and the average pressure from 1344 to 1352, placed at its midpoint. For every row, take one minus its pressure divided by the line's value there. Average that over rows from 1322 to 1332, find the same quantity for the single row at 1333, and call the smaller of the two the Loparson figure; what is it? -0.175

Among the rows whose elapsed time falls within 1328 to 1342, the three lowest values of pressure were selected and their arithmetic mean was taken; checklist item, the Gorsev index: 10.6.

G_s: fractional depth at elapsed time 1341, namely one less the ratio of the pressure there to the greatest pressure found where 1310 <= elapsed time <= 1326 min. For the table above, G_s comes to -0.16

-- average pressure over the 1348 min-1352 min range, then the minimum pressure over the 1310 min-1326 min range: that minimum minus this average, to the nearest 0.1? -3.6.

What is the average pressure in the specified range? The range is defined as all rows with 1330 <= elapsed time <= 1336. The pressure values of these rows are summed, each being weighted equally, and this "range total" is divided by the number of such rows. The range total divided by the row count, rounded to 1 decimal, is 11.8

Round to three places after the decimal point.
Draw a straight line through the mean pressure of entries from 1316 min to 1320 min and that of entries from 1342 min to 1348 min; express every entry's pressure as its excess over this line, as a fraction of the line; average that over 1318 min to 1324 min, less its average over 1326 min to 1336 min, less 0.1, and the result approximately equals -0.184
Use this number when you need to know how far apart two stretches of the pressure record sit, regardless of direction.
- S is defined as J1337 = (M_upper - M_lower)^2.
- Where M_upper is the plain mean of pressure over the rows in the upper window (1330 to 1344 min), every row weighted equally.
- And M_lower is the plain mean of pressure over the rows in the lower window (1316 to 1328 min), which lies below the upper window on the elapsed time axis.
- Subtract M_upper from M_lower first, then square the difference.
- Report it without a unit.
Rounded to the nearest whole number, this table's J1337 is 6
